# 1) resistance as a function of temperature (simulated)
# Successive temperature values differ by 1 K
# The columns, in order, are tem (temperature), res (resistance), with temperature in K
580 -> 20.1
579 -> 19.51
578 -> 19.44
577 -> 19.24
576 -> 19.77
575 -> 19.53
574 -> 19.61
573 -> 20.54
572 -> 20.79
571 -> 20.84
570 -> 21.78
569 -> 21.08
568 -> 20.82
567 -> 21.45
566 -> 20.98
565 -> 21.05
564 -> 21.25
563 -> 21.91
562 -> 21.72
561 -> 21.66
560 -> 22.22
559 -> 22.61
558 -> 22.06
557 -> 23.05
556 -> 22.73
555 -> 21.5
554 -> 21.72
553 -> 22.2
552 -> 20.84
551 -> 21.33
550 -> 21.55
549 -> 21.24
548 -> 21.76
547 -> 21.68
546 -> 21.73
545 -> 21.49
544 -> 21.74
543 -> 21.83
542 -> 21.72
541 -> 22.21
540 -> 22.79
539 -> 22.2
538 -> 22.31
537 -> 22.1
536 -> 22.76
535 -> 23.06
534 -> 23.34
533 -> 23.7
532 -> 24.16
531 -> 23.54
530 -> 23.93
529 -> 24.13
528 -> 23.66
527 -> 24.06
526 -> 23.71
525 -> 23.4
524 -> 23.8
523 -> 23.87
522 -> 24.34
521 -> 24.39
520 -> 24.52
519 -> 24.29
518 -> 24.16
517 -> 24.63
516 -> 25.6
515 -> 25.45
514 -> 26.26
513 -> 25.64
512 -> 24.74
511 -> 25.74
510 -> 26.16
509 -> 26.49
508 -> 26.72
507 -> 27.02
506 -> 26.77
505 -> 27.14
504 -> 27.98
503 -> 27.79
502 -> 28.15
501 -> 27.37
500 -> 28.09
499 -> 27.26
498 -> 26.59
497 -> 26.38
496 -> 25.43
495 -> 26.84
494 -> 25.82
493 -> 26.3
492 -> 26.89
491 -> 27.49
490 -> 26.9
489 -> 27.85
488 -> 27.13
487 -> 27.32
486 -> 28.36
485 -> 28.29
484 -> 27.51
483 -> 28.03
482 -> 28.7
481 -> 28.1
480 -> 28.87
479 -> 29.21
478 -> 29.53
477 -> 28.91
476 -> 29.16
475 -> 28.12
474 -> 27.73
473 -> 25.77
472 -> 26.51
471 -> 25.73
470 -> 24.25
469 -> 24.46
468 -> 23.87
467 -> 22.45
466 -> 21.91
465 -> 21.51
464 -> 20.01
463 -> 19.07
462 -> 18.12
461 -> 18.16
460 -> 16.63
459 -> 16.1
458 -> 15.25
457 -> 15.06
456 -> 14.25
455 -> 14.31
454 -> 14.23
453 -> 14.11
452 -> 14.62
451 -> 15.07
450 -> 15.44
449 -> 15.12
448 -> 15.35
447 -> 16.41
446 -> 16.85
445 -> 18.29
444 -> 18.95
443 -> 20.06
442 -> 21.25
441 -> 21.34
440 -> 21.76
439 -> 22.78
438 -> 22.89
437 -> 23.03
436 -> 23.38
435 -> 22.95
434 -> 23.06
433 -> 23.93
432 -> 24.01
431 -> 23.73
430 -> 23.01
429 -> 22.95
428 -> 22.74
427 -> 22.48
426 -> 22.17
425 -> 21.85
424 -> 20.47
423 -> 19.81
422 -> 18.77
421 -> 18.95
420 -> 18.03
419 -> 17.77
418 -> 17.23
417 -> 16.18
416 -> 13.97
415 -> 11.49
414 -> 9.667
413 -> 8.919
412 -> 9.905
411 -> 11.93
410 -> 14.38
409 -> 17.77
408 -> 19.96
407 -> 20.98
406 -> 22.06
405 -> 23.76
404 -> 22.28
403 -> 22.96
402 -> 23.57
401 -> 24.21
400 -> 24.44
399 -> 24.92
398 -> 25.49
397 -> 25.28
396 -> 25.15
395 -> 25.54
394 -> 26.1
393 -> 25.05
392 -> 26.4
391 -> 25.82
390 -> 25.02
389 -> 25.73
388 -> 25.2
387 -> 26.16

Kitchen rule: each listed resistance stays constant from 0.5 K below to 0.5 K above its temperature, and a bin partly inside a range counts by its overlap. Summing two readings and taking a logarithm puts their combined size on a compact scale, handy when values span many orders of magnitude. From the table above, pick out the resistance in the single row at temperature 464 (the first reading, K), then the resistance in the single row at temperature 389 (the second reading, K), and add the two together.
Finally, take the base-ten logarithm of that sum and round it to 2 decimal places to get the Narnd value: 1.66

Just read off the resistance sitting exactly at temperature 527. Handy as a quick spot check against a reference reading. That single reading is 24.06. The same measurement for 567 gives 21.45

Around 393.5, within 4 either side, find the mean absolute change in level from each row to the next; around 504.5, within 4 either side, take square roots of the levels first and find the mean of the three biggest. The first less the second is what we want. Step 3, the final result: -4.59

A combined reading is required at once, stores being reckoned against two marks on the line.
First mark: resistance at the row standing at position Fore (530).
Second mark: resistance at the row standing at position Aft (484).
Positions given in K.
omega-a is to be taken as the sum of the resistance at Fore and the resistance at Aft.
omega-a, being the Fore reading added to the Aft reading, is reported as 51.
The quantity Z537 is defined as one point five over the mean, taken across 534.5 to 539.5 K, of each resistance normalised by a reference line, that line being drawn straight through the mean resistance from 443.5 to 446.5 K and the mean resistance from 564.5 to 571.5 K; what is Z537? 1.36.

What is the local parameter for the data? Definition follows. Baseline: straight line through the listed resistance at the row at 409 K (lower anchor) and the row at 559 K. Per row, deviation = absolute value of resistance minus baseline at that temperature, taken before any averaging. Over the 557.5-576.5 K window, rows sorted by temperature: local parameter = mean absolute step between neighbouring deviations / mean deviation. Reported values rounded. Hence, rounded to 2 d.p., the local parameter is 0.24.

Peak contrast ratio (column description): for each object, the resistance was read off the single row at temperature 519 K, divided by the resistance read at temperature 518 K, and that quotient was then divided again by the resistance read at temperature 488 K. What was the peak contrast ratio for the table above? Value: 0.0371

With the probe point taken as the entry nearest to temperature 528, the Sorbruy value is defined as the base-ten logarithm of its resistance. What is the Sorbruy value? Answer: 1.37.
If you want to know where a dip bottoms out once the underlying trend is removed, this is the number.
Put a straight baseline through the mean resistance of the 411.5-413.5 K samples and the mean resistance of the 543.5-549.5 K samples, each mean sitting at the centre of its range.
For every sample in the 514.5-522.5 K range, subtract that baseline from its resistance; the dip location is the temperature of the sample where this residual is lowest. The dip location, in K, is 522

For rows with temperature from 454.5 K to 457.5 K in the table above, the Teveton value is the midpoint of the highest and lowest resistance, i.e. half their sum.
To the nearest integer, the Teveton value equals 15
